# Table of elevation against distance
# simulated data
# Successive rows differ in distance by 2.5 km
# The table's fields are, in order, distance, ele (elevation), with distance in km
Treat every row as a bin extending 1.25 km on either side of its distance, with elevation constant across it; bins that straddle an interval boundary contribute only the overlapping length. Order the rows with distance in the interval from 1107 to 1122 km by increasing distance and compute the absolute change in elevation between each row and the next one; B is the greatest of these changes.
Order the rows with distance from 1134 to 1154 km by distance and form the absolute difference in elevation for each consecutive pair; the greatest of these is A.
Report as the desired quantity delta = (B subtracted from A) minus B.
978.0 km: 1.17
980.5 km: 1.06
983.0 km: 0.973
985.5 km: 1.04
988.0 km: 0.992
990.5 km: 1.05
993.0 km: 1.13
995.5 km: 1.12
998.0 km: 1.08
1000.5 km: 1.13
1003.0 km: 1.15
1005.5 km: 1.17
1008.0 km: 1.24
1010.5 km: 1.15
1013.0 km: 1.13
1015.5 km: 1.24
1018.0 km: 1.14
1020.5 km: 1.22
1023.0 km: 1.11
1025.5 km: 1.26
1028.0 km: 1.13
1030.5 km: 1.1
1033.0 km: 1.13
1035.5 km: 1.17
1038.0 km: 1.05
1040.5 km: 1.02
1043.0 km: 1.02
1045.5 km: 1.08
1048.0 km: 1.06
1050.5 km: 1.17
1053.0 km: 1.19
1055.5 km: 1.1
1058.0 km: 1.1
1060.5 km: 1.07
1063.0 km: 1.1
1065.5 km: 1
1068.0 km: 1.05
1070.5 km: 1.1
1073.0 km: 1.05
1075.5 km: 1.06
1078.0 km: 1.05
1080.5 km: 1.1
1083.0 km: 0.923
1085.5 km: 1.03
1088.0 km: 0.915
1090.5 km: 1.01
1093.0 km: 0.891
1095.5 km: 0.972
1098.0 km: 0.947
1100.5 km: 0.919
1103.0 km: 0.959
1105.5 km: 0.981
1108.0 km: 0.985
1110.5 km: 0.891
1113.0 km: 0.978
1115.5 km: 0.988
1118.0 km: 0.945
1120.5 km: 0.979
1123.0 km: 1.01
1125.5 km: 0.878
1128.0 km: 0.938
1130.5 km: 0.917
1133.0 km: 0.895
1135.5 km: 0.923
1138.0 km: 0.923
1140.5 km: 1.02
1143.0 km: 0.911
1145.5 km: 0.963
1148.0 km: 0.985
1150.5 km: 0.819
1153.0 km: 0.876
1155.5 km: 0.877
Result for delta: -0.02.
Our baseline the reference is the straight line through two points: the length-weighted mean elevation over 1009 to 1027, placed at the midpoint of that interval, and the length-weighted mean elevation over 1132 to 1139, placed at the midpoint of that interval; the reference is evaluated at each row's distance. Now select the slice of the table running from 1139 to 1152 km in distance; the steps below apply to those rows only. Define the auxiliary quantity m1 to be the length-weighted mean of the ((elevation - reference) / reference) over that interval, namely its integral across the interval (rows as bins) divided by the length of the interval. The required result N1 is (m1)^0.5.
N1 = 0.23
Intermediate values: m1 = 0.052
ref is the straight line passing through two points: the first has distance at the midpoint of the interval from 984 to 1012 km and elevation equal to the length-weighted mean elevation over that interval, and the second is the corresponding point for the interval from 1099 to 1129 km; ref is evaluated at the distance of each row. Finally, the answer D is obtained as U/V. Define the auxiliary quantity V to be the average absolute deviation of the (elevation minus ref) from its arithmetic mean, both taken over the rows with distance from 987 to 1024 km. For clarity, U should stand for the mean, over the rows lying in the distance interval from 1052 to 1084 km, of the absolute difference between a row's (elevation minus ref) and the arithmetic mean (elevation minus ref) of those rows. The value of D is 0.67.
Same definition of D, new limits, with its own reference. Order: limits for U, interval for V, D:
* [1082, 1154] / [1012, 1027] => 0.67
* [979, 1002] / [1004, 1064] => 1.18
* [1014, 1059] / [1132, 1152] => 1.08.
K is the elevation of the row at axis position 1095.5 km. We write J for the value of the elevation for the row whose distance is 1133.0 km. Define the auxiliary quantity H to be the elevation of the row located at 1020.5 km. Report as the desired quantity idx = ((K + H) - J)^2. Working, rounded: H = 1.22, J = 0.895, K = 0.972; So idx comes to 1.7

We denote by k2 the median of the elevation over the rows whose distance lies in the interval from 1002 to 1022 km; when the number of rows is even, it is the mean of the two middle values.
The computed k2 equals 1.16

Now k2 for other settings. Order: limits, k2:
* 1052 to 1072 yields 1.10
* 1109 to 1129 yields 0.96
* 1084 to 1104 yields 0.95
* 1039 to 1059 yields 1.09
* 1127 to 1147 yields 0.92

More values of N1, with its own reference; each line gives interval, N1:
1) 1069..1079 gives 0.11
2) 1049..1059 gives 0.19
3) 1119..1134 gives 0.05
